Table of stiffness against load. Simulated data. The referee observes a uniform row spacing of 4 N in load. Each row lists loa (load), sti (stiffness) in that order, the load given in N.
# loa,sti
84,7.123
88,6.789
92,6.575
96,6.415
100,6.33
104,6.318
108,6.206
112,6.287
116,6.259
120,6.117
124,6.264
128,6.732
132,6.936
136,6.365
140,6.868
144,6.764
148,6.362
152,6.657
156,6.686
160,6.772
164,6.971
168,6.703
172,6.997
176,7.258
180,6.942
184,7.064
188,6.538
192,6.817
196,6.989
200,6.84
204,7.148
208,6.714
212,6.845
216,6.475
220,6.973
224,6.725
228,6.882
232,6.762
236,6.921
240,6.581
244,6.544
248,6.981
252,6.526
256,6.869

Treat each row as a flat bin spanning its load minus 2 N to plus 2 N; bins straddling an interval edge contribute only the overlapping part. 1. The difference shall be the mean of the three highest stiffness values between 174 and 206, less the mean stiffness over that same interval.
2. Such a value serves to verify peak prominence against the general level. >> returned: 0.21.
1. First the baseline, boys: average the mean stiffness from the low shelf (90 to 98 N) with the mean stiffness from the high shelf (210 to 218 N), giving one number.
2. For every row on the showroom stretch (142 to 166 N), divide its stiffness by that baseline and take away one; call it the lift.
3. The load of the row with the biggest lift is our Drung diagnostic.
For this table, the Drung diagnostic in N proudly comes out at 164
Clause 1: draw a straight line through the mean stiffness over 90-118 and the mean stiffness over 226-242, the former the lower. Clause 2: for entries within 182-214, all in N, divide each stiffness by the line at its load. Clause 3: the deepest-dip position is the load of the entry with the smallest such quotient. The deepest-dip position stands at 188 N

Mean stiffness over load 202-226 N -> 6.81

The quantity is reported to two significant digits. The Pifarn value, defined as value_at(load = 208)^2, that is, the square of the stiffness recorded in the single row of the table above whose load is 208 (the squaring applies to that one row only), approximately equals 45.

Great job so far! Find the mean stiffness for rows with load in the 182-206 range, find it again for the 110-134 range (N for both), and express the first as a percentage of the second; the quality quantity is 107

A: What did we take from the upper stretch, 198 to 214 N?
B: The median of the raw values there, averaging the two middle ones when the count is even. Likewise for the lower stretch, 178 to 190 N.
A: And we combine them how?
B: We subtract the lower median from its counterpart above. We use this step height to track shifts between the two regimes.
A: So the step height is -0.1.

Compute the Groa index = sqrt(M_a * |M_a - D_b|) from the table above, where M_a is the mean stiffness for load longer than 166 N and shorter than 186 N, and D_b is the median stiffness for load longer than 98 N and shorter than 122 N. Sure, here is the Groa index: 2.2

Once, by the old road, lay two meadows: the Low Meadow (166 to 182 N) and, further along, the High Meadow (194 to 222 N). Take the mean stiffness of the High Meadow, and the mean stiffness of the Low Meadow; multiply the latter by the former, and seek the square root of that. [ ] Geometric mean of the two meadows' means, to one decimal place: 6.9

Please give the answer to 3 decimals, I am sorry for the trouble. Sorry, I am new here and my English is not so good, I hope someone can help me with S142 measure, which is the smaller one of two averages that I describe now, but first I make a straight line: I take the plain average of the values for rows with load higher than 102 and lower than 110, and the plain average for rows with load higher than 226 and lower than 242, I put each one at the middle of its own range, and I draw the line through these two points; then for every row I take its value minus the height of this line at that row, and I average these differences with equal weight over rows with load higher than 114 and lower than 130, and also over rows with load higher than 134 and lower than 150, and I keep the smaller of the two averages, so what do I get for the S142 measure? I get 0.015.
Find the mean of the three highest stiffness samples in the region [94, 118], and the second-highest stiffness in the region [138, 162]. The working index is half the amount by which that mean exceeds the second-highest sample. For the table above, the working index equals -0.21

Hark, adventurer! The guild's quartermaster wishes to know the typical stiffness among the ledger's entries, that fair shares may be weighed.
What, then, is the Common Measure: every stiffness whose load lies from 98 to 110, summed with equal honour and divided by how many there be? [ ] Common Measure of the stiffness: 6.28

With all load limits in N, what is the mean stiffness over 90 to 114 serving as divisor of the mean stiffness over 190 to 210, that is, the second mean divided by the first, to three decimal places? 1.086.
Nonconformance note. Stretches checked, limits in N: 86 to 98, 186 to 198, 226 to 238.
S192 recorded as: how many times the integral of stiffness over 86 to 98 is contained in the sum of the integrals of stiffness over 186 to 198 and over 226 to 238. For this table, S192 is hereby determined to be 2.07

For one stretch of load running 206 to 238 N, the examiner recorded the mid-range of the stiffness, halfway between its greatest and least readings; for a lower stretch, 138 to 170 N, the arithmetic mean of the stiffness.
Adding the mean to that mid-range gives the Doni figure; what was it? 13.4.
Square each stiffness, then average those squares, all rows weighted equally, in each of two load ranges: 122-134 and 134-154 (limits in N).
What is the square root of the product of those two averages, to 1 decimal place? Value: 43.9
